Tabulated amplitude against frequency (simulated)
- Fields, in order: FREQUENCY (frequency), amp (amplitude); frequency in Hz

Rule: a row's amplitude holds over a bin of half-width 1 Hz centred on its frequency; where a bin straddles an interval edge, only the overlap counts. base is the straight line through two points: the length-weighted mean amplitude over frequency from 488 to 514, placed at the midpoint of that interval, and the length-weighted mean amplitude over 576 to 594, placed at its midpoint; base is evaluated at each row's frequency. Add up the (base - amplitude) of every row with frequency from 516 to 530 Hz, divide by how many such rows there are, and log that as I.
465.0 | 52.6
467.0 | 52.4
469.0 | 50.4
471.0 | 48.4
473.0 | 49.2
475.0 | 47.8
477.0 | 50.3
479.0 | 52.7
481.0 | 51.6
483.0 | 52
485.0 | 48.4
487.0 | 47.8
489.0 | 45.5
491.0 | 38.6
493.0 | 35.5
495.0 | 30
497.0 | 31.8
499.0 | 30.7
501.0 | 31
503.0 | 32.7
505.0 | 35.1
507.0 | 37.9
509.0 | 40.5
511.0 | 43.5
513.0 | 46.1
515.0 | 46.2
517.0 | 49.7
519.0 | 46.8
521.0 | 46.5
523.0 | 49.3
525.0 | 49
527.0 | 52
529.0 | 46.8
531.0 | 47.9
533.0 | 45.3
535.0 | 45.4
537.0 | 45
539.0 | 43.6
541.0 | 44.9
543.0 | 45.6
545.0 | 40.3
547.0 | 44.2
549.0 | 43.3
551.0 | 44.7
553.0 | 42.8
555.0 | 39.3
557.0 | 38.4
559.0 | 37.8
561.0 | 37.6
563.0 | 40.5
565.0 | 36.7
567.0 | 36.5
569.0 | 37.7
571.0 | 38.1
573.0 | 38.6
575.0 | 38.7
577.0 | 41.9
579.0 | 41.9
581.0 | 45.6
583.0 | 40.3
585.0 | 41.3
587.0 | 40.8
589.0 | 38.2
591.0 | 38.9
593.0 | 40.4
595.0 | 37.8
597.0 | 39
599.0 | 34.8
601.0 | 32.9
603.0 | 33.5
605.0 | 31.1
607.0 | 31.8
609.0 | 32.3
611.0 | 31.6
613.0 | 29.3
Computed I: -11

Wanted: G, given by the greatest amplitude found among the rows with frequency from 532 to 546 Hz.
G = 45.6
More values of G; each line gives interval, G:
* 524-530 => 52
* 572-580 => 41.9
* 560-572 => 40.5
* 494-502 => 31.8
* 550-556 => 44.7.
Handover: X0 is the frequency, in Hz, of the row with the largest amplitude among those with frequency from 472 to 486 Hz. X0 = 479.0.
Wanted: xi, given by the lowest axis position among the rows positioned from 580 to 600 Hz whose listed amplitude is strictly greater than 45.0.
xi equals 581.0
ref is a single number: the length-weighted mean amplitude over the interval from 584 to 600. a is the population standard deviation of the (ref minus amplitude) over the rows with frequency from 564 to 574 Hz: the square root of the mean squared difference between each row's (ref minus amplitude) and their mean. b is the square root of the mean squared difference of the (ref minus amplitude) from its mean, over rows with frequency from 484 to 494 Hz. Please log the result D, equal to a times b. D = 4.17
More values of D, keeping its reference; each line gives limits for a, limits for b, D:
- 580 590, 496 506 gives 3.83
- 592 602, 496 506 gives 4.35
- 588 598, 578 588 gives 1.68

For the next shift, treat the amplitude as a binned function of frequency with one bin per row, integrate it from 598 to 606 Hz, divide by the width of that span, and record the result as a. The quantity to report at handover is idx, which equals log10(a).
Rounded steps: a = 33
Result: 1.52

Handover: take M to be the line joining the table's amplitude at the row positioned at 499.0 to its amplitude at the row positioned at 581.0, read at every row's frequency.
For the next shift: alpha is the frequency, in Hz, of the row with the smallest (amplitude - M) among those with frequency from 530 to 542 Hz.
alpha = 539.0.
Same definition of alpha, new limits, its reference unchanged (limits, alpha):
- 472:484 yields 475.0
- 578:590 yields 589.0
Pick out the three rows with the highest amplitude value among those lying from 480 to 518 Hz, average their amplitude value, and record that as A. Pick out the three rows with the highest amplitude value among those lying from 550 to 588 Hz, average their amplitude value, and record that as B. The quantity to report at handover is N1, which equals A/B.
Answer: 1.2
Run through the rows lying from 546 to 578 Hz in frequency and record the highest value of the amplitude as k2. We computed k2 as 44.7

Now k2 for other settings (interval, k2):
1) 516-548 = 52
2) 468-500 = 52.7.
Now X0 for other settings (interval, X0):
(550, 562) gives 551.0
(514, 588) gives 527.0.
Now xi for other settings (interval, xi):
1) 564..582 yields 581.0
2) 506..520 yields 513.0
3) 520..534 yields 521.0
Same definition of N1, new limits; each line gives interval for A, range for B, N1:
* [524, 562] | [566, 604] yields 1.2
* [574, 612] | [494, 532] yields 0.9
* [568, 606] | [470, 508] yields 0.8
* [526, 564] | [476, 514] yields 0.9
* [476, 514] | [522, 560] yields 1.0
